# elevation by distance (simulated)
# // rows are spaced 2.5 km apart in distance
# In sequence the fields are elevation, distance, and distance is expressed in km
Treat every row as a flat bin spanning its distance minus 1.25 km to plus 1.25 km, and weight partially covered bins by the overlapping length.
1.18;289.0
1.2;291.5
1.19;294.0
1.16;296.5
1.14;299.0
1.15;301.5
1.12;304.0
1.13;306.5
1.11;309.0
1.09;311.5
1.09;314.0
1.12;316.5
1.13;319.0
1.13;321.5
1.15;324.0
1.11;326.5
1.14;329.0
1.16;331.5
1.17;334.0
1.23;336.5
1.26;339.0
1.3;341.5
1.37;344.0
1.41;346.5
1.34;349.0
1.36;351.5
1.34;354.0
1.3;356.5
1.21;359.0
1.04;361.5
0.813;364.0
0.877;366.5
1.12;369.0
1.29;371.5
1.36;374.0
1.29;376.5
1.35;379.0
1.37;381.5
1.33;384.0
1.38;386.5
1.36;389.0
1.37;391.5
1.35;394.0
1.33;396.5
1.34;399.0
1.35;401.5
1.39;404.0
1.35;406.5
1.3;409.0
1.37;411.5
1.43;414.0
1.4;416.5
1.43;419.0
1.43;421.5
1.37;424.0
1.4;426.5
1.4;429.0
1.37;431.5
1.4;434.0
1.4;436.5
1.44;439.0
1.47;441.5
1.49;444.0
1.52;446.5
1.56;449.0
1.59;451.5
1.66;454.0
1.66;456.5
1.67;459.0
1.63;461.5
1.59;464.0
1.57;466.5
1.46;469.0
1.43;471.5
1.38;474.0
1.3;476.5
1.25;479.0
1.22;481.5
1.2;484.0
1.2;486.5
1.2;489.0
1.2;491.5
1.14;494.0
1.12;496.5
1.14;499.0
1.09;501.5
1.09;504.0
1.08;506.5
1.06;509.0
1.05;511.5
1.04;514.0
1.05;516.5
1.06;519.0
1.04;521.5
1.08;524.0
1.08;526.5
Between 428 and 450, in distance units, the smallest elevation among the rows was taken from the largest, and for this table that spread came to 0.19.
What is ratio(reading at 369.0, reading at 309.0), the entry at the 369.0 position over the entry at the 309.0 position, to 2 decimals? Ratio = 1.01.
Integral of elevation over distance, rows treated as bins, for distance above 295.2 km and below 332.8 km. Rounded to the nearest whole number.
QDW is 42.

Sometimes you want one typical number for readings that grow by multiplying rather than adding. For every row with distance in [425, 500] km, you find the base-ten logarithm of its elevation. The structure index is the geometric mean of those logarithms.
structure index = 0.13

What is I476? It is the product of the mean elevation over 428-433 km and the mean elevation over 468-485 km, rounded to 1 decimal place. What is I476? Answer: 1.8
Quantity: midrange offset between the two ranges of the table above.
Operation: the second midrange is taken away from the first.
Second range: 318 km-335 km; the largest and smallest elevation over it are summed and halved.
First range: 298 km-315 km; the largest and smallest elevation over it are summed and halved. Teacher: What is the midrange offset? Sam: 0.0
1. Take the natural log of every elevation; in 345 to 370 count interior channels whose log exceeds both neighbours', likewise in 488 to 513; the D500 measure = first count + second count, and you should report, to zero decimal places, 2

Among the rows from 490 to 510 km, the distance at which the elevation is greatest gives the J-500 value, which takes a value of 491.5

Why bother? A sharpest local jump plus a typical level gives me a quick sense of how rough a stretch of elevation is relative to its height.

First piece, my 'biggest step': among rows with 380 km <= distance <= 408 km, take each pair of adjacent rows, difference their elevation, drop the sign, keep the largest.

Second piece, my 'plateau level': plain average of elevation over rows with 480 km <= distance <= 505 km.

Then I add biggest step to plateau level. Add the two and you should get 1.2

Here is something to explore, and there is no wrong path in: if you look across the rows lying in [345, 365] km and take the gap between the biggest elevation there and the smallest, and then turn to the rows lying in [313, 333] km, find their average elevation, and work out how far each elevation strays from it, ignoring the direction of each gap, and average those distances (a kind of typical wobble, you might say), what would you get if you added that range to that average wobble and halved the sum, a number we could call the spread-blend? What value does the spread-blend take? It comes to 0.31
